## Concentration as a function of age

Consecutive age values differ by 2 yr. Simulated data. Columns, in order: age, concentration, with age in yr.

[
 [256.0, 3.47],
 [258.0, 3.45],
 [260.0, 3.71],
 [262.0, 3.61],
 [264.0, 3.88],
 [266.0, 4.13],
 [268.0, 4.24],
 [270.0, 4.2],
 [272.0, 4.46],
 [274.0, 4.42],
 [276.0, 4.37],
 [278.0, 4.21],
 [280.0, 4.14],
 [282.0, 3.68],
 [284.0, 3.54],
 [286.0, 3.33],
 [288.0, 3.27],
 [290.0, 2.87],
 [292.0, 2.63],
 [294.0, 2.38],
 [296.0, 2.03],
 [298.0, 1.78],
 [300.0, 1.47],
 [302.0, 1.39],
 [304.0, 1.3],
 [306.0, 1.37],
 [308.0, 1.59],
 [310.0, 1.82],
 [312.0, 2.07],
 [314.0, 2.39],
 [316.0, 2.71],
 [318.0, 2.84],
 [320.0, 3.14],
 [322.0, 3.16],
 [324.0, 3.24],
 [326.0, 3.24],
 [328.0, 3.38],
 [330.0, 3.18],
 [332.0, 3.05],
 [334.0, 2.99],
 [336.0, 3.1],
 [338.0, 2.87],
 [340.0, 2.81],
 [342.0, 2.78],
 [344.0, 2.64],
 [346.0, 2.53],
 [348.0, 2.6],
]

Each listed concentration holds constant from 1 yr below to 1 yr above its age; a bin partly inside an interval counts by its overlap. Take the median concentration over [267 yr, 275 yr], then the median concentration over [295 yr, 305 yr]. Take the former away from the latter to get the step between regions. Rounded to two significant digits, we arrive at -2.9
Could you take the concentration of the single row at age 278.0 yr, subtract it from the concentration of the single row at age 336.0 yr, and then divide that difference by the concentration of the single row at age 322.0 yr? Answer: -0.35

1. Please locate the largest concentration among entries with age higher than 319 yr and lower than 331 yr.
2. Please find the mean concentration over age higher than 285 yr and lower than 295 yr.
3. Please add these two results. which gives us 6.3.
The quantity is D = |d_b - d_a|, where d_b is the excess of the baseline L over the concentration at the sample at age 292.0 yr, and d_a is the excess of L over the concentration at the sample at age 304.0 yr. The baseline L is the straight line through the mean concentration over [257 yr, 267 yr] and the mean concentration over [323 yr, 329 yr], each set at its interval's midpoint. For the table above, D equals 1.2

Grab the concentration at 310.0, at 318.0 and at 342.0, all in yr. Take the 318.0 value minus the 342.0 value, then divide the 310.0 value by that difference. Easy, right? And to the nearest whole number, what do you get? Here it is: 30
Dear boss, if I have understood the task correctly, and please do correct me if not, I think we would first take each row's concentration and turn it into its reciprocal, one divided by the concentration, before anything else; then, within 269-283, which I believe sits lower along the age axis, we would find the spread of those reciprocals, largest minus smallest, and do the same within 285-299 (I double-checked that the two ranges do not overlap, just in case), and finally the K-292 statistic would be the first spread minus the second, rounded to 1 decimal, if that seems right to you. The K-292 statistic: -0.2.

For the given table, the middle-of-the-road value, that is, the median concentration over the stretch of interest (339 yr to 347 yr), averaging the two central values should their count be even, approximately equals 2.7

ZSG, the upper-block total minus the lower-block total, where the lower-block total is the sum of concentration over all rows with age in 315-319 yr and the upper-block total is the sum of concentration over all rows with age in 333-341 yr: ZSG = 6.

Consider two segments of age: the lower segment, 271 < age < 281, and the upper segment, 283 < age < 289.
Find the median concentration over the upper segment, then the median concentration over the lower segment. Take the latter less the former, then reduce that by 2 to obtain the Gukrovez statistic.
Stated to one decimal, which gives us -1.0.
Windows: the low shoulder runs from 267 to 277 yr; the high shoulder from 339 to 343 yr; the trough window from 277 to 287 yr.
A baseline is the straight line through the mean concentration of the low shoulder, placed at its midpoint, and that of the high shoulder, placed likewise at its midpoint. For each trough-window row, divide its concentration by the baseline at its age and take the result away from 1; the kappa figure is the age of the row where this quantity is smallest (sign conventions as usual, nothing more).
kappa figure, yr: 278.0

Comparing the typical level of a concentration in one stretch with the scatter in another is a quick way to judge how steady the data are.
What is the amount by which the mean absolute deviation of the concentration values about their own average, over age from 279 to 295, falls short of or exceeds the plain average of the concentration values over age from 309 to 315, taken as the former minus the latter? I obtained -1.6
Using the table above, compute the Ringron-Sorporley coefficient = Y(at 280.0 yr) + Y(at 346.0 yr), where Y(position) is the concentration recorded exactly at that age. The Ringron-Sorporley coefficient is 6.7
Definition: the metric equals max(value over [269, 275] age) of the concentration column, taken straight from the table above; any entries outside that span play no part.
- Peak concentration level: 4.46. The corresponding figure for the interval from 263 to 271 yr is 4.24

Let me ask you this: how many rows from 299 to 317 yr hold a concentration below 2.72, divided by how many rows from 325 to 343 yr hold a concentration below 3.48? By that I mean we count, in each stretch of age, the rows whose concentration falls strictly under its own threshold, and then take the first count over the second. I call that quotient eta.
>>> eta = 1.0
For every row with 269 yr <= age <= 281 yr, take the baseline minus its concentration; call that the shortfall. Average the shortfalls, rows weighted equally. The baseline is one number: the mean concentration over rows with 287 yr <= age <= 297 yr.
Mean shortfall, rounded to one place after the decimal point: -1.7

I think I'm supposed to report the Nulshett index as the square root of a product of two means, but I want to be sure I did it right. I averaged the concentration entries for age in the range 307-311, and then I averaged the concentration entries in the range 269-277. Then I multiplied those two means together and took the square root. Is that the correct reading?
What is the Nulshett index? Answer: 2.7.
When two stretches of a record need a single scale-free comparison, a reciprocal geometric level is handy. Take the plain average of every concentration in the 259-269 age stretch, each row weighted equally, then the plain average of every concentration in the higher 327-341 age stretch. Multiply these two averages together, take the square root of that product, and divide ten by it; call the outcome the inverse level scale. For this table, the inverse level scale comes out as 2.9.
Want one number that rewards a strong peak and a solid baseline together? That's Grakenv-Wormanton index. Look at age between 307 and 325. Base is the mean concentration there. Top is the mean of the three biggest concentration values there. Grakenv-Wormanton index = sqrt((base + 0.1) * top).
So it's 2.90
